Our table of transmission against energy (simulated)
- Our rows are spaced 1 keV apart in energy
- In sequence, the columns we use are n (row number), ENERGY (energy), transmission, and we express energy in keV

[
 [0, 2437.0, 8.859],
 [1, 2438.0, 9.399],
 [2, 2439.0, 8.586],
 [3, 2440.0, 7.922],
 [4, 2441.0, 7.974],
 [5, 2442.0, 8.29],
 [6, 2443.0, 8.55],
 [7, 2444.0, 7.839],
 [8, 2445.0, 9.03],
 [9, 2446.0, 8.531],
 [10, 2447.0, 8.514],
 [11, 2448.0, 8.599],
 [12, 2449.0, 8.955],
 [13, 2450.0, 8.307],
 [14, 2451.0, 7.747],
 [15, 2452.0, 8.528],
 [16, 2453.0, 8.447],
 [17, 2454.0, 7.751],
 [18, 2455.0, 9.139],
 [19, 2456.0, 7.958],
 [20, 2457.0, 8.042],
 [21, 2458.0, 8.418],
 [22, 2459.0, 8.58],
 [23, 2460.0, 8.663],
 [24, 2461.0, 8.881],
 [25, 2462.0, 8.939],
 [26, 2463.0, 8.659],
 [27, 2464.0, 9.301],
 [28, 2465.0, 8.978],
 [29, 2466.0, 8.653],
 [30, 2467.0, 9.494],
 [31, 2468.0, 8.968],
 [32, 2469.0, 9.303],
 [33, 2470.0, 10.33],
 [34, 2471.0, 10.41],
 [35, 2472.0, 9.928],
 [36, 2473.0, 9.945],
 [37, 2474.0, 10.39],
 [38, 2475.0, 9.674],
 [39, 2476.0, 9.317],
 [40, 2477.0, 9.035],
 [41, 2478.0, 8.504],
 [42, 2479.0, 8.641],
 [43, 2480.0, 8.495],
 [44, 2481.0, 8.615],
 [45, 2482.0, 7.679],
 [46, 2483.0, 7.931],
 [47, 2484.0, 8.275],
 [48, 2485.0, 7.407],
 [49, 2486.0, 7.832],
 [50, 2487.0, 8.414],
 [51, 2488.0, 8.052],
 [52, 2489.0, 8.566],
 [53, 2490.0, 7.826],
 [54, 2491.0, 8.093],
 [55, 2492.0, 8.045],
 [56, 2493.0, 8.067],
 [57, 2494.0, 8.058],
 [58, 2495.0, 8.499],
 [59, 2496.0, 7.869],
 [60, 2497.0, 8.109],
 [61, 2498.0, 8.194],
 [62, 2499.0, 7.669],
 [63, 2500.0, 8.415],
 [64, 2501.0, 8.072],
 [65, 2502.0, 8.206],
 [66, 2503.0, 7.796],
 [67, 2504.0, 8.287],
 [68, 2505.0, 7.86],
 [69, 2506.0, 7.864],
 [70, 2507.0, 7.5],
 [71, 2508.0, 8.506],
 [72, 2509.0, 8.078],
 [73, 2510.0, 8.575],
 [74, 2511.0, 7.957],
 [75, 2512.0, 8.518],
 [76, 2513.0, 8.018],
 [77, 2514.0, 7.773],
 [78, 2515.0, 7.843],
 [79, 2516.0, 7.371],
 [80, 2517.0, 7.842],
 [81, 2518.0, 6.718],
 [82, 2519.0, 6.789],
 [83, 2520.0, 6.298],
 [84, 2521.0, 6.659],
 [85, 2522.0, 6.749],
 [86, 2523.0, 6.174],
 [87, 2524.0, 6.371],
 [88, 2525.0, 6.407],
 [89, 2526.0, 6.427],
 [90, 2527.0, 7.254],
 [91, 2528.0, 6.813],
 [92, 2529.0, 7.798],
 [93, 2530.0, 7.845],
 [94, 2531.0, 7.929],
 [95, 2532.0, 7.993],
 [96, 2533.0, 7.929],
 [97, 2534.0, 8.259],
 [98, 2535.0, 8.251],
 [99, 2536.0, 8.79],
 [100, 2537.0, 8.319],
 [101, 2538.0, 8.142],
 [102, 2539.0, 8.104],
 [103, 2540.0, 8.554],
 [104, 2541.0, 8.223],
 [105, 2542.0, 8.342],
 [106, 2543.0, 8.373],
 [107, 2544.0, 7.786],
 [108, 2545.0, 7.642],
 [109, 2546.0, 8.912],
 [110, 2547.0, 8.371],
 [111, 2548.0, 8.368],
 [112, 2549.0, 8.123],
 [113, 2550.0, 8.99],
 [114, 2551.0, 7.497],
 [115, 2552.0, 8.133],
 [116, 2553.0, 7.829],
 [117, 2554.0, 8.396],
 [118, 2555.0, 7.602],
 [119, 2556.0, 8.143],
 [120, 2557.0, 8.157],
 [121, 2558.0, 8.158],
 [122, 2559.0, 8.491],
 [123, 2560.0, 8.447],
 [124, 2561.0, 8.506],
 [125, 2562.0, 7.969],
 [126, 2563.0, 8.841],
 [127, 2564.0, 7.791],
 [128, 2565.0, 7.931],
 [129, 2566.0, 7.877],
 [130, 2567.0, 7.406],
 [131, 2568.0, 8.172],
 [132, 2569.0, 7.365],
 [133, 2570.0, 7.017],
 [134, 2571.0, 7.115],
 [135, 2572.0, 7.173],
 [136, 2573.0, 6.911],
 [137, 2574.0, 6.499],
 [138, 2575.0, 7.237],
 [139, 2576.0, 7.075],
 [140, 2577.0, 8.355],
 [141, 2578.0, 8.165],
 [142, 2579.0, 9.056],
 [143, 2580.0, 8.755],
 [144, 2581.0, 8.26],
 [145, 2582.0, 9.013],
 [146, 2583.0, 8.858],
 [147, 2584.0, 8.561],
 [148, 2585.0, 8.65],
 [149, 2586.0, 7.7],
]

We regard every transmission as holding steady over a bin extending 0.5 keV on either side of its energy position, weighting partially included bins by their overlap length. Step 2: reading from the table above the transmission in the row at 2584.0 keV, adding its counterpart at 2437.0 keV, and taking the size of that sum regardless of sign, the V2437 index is 17.4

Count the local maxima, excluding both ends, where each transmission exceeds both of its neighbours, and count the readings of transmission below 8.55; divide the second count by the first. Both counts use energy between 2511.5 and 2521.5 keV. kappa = 3.3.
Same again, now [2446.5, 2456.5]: 2.3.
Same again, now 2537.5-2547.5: 2.7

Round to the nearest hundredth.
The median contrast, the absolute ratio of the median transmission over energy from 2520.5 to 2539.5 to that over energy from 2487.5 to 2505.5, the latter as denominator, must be 0.97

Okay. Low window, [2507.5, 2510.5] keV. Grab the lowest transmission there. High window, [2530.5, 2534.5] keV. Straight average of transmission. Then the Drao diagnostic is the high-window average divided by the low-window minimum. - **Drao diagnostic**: 0.99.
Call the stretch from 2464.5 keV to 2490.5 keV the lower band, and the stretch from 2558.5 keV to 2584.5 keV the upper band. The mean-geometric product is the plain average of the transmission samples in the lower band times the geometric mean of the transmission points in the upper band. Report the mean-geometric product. 70.3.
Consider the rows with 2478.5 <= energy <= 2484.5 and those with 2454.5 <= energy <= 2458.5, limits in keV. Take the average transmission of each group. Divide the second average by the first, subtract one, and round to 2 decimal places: 0.01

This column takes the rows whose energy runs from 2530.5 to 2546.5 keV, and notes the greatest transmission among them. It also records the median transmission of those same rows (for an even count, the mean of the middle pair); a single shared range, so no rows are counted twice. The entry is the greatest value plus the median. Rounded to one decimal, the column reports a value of 17.1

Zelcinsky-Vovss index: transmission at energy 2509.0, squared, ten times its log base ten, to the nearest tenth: 18.1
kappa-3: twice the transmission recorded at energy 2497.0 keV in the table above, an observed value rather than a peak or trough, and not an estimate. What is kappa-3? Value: 16.2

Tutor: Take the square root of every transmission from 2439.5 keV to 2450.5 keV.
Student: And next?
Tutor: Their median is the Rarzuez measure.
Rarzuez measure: 2.92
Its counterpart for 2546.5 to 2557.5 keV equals 2.85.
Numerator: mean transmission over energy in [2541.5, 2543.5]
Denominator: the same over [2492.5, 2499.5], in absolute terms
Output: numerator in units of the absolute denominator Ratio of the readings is 1.04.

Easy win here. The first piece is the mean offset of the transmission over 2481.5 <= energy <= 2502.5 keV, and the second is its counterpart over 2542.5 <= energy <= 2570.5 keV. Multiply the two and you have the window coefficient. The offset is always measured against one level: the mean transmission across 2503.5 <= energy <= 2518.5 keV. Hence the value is 0.02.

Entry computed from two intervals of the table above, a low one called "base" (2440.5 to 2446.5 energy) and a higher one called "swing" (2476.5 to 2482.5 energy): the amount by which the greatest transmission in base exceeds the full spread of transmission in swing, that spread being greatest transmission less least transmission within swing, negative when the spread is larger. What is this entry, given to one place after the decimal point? 7.7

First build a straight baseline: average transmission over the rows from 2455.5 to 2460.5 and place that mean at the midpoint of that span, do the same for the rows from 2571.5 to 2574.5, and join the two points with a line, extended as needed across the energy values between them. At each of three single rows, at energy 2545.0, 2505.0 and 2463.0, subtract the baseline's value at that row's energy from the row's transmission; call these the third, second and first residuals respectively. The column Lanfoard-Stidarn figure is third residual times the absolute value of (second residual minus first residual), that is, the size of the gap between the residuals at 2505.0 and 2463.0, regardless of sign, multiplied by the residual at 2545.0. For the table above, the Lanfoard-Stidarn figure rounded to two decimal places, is 0.11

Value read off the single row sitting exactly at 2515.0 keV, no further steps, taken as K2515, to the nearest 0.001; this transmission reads 7.843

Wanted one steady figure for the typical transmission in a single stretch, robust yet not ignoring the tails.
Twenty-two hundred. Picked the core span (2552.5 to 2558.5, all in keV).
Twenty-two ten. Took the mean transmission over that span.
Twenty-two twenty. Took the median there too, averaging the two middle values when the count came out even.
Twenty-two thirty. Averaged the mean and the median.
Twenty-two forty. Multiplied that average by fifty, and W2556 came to 405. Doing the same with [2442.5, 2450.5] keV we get 427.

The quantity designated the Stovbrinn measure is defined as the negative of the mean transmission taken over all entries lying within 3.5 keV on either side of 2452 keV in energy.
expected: -8.41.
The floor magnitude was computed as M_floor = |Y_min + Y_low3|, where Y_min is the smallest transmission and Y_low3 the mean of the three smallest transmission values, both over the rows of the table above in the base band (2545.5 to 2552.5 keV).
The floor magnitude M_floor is 15.4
